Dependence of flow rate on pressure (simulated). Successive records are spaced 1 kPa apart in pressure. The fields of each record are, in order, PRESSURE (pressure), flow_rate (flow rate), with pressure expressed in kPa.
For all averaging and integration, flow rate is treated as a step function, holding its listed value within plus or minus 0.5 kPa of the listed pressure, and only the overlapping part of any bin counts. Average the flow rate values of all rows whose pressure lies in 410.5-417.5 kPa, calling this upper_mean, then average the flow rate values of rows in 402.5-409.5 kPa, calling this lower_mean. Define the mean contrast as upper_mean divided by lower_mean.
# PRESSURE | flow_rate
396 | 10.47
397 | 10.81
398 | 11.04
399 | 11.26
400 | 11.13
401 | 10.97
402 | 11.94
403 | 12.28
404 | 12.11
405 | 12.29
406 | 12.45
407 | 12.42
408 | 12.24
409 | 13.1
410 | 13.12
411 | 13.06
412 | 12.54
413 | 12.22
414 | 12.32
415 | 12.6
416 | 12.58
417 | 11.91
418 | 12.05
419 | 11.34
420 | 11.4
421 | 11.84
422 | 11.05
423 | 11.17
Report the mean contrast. 1.00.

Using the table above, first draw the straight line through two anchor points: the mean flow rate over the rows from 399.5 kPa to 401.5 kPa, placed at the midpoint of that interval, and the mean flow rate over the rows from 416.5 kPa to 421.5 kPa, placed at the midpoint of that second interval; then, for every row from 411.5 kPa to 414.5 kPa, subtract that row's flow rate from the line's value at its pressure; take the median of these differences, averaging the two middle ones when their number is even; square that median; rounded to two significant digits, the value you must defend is 0.62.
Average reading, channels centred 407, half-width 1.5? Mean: 12.4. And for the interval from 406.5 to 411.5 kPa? 12.8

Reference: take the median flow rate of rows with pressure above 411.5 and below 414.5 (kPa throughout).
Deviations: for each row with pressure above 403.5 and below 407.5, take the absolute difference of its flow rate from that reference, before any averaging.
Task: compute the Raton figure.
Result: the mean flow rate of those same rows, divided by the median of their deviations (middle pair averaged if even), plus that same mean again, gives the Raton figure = 119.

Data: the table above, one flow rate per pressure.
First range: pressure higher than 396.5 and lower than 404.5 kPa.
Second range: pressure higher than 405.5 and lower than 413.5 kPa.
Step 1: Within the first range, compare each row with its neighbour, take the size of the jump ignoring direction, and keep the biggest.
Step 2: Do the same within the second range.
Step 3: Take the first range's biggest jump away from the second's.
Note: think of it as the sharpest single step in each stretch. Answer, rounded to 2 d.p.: -0.11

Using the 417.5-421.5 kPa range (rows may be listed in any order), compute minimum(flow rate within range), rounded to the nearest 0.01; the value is 11.34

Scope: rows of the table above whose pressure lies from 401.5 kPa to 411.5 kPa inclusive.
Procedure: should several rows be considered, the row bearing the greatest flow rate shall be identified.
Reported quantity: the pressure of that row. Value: 410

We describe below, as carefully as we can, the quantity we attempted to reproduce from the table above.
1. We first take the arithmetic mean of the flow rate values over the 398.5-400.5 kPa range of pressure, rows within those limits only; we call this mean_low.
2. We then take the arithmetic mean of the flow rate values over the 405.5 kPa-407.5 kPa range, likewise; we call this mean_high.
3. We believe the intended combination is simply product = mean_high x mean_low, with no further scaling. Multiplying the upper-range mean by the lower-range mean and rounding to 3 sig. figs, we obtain 139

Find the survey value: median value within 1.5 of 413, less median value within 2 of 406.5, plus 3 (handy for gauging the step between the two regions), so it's 3.0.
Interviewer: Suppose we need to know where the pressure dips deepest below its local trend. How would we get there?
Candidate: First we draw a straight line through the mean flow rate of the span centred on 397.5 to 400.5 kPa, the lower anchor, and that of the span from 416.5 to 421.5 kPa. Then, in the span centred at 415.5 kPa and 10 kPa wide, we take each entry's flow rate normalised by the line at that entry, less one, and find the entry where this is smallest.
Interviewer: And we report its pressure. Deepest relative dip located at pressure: 419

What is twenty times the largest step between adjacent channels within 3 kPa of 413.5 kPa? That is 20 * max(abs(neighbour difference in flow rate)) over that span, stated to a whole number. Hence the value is 10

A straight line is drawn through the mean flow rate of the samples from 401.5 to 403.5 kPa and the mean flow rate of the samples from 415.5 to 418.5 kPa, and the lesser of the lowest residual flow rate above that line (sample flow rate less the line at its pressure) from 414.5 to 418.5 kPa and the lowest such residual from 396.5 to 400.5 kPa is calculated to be -1.3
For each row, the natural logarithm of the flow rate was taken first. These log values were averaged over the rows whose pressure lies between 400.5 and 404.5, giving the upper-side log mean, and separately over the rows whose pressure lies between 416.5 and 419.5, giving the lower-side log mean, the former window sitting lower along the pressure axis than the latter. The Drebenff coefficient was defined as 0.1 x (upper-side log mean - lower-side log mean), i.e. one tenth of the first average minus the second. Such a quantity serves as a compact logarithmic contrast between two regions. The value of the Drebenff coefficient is 0.000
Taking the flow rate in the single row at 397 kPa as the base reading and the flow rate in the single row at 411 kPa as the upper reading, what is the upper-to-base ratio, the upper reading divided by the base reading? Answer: 1.21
